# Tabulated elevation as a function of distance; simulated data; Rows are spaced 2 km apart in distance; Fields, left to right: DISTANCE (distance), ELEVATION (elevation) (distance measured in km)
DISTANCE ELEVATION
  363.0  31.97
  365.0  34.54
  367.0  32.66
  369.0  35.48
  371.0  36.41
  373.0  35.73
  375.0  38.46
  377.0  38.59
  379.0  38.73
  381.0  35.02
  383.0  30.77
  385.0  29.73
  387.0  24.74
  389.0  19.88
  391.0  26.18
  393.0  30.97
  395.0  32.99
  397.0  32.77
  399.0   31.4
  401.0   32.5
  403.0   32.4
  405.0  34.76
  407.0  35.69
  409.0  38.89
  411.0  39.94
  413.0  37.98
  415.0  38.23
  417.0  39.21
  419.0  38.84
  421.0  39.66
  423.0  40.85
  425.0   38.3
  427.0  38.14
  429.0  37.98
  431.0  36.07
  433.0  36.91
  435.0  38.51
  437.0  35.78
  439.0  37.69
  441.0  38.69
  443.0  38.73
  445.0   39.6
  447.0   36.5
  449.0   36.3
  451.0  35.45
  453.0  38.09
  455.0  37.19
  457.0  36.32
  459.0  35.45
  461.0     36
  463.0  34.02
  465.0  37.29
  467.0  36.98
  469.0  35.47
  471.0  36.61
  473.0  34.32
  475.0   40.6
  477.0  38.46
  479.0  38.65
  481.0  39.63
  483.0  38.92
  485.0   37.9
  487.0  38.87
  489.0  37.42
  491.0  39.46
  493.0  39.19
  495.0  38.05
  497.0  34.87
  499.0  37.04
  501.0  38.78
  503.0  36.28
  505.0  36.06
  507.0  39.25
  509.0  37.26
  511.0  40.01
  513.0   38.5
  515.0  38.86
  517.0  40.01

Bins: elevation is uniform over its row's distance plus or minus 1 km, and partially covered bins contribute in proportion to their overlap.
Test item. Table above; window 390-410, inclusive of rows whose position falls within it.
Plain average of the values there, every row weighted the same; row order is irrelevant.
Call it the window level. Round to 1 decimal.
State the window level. 32.9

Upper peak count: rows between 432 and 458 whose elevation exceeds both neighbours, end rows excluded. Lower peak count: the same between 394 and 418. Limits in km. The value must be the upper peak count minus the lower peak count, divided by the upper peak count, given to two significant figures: 0.33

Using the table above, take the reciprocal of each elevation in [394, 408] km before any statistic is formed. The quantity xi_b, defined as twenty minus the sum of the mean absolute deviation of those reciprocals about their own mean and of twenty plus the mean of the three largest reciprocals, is -0.032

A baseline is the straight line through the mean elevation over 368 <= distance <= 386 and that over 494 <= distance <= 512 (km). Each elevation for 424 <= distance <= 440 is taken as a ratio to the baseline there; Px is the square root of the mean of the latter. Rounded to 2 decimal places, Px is 1.01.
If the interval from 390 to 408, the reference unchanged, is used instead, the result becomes 0.95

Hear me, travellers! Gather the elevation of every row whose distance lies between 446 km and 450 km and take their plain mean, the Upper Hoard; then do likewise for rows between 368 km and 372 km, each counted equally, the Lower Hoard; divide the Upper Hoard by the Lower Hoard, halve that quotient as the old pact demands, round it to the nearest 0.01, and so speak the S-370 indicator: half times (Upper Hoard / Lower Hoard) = 0.51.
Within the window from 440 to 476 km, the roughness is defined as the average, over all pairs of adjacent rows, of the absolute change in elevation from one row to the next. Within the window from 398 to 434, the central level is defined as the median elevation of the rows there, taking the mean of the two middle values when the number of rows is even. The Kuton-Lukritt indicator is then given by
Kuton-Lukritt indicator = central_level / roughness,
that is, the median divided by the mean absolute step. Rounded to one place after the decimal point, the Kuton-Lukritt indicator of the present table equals 23.4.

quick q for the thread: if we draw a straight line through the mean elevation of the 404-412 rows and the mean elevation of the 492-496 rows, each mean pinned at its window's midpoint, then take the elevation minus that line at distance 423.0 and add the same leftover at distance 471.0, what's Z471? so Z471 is 1.6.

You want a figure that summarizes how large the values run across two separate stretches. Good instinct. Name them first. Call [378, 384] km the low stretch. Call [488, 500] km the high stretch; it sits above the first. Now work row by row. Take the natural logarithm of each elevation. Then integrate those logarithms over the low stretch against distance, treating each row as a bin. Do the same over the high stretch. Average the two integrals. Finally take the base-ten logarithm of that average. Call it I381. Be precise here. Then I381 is 1.51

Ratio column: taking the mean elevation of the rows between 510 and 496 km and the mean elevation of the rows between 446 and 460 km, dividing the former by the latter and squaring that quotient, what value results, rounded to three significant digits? 1.03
